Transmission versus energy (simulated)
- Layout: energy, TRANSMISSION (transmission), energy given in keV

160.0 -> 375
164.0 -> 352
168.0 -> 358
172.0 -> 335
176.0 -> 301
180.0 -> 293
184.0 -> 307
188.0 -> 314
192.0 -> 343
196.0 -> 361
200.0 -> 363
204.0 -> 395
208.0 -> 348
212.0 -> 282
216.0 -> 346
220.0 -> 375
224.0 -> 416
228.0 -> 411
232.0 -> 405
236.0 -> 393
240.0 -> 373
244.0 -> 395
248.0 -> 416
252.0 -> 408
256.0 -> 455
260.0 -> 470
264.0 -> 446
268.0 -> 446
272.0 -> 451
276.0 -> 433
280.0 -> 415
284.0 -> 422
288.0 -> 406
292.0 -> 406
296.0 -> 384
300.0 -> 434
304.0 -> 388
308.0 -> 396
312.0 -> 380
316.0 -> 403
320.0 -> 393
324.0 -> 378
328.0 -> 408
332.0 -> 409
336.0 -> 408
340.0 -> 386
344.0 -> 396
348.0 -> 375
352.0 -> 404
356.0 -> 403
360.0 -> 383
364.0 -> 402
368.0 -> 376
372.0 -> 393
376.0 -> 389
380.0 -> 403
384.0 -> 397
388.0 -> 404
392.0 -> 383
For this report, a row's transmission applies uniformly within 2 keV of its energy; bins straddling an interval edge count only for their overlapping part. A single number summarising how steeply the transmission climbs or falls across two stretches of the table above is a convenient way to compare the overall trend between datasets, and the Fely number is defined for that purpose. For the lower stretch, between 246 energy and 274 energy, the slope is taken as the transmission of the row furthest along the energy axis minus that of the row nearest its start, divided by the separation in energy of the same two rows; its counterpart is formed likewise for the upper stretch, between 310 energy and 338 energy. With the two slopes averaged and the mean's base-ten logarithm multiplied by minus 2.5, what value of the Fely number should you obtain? -0.3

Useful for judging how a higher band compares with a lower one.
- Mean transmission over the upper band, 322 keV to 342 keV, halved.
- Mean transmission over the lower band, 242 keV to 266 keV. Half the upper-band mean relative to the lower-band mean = 0.461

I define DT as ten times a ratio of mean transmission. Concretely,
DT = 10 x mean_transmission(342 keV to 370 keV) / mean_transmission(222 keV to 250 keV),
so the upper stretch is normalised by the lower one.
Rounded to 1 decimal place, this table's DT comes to 9.8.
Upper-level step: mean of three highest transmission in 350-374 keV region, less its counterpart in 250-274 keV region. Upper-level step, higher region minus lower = -56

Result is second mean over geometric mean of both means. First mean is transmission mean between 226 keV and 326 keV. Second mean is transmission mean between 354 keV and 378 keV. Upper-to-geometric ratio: 0.97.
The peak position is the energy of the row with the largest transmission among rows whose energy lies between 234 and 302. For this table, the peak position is 260.0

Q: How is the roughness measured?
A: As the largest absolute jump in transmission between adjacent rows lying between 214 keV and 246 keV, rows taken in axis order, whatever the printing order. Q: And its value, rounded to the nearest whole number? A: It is 41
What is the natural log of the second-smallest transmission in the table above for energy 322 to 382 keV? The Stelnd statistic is 5.93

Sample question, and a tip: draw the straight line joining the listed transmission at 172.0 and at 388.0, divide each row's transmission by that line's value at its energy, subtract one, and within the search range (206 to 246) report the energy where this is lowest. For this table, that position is 212.0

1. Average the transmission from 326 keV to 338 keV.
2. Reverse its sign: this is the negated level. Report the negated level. -408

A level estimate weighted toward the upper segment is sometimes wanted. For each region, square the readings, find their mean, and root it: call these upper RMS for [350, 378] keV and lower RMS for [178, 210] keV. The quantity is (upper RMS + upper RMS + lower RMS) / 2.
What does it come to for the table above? 564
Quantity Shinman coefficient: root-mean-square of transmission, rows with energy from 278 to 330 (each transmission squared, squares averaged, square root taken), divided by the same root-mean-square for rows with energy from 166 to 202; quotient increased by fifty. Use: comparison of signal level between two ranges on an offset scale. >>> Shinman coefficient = 51.21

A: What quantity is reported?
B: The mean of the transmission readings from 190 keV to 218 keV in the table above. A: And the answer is 348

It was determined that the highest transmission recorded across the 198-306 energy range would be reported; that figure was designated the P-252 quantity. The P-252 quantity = 470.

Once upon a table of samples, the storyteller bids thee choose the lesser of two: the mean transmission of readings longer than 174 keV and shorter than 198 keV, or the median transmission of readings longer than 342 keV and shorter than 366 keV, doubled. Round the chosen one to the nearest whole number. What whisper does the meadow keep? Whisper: 320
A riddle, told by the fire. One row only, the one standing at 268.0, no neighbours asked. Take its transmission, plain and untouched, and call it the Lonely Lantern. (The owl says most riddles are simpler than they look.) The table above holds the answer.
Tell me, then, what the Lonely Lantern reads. 446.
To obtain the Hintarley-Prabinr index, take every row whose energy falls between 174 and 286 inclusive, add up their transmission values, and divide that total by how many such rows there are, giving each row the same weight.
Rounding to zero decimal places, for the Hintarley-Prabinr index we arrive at 385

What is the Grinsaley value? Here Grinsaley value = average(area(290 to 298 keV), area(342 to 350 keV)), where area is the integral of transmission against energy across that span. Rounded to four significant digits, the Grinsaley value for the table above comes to 3122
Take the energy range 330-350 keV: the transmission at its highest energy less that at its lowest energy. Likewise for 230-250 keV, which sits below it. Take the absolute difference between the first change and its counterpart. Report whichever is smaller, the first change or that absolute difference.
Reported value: -34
